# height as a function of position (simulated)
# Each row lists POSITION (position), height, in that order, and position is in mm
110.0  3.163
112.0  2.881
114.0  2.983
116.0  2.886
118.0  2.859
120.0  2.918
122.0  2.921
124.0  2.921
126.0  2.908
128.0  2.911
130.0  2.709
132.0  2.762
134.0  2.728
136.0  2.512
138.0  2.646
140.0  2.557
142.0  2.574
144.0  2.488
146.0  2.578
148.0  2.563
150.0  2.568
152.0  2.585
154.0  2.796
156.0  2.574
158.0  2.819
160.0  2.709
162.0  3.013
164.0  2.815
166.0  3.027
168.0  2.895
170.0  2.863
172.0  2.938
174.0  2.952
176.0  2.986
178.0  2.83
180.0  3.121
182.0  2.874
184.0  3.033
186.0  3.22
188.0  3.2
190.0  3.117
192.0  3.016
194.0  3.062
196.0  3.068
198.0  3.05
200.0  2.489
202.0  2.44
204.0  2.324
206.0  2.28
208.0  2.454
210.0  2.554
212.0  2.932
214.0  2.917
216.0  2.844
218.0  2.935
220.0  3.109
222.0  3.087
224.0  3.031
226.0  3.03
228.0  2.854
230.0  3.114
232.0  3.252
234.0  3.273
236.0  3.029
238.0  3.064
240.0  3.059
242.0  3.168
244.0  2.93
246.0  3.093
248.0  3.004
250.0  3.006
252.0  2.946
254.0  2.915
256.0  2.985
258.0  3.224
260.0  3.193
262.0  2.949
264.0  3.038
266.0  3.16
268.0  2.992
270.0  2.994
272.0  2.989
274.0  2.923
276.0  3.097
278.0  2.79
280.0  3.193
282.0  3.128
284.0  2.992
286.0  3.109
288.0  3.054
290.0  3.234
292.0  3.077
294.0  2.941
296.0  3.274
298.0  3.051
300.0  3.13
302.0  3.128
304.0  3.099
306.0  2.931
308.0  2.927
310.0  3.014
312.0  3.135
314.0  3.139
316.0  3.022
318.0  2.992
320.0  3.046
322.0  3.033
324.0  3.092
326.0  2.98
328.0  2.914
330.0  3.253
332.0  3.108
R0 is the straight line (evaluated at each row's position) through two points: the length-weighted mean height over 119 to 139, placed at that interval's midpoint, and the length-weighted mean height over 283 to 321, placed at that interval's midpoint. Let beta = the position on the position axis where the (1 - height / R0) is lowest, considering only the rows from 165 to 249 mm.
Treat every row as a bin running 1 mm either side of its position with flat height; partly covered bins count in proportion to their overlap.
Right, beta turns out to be 186.0 mm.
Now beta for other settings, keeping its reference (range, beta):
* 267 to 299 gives 296.0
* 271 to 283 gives 280.0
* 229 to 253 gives 234.0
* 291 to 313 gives 296.0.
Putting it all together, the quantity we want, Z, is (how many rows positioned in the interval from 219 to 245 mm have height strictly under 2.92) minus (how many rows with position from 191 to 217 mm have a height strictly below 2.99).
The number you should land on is -8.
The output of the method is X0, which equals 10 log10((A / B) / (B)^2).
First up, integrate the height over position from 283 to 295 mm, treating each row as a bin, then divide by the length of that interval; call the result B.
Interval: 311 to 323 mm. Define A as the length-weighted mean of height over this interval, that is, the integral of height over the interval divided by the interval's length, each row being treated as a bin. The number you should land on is -9.7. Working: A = 3.06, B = 3.07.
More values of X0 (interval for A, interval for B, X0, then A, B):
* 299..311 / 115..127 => -9.1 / 3.04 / 2.90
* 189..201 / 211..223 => -9.5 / 2.97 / 2.97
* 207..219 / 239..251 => -10.1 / 2.77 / 3.04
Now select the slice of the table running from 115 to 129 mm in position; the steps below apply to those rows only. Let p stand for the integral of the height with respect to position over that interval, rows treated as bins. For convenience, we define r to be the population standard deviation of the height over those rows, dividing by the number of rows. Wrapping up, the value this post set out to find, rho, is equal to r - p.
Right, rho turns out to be -41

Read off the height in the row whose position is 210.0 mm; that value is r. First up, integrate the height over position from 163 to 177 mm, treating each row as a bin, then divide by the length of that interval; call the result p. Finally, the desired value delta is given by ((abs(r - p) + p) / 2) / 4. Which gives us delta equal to 0.41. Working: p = 2.93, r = 2.554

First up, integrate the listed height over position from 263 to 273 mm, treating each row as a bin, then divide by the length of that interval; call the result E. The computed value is 3.035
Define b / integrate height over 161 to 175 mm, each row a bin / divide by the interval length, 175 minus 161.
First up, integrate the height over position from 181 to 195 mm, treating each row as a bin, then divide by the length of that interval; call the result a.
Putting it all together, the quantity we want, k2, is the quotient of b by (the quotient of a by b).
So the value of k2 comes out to 2.79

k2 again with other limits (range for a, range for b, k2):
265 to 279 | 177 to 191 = 3.12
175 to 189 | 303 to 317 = 3.04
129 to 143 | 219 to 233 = 3.56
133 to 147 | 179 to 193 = 3.68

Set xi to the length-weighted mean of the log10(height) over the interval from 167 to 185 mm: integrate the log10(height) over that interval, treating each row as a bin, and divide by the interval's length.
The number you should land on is 0.469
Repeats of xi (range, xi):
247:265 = 0.481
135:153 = 0.409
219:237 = 0.489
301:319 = 0.483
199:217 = 0.410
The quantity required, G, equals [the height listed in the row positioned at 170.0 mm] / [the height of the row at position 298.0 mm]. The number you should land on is 0.94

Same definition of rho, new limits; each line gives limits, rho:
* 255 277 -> -67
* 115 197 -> -233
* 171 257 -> -253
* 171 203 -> -95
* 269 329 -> -183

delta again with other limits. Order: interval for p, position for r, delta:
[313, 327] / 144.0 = 0.45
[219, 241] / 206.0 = 0.49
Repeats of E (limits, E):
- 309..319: 3.060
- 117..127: 2.905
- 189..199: 3.063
